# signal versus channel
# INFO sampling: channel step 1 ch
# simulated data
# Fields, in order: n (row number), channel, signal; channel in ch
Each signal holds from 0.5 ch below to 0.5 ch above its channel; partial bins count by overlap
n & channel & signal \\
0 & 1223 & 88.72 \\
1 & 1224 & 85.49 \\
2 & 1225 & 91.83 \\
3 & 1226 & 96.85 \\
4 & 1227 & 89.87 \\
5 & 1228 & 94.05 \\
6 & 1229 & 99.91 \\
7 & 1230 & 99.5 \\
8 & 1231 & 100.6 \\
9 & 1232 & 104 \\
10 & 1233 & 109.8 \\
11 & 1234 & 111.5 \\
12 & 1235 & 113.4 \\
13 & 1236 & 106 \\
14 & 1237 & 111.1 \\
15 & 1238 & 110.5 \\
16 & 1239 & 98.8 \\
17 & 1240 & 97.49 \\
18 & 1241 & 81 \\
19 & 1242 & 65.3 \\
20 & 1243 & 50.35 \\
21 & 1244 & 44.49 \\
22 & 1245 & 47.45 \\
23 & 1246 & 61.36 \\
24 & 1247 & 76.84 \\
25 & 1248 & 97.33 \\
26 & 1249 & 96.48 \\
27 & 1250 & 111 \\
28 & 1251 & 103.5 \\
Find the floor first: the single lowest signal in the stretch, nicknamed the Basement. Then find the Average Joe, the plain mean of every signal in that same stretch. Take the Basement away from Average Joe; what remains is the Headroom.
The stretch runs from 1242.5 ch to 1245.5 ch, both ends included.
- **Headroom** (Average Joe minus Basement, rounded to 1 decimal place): 2.9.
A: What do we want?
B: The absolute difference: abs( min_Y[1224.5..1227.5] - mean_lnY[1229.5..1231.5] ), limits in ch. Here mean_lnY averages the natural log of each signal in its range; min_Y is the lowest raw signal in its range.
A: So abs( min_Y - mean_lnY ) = 85.3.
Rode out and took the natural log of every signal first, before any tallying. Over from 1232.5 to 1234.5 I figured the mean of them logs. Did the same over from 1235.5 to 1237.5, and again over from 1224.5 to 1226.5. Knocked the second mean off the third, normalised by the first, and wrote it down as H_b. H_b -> -0.030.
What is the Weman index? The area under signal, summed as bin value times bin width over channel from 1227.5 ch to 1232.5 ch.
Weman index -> 498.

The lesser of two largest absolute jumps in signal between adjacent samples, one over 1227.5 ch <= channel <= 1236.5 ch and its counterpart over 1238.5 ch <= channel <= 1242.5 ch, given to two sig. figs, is 7.4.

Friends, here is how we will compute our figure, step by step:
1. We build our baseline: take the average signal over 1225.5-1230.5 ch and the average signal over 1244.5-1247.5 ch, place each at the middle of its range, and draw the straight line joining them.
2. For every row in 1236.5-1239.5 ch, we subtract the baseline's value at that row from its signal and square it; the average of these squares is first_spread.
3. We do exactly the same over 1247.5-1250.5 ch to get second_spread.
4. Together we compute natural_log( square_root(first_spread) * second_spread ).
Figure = 11.1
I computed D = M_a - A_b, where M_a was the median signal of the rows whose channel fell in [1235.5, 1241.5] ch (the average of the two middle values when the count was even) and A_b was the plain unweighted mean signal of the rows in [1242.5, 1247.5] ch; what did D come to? 46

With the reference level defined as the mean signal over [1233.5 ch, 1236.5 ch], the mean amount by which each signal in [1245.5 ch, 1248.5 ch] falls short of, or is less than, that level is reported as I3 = 32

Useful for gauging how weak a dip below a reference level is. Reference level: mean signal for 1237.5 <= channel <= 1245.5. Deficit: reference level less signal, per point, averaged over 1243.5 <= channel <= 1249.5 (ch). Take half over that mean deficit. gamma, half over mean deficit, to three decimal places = 0.133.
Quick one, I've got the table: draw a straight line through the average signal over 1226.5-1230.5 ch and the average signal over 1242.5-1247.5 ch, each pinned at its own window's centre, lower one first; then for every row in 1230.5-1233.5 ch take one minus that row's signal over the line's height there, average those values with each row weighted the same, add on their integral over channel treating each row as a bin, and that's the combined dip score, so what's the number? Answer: -0.8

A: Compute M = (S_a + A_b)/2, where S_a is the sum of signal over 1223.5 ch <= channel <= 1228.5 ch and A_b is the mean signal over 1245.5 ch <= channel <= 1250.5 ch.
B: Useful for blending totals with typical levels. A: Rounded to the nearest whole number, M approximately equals 273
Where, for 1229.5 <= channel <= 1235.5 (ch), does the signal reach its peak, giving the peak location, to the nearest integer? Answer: 1235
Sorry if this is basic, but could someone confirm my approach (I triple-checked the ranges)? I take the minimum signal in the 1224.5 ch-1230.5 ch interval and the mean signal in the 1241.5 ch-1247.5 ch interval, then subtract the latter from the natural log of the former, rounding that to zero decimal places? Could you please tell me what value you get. -53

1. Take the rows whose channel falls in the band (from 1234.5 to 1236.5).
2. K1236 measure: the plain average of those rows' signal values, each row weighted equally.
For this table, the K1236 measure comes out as 110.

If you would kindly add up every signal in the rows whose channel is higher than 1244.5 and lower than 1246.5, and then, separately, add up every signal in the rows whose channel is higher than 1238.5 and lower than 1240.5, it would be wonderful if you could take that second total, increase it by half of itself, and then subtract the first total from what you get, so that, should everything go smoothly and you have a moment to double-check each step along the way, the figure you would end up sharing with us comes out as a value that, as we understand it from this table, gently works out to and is 186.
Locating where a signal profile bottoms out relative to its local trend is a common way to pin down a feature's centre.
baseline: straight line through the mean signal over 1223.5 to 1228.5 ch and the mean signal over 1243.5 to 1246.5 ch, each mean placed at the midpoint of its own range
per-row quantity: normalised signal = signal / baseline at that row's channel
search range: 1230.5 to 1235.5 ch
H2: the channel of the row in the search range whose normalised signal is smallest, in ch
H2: 1231 ch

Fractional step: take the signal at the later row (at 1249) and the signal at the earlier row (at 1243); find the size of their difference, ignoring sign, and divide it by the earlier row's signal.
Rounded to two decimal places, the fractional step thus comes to 0.92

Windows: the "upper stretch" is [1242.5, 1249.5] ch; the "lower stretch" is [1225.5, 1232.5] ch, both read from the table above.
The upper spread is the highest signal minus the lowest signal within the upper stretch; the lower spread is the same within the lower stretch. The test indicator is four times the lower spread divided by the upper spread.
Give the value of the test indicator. 1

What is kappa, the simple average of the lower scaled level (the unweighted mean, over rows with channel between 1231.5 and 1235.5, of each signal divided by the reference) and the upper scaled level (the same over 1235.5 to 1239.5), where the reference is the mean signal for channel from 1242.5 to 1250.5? 1.5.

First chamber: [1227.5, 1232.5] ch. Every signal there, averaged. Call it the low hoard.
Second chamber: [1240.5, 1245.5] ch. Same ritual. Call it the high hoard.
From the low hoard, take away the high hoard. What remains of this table 42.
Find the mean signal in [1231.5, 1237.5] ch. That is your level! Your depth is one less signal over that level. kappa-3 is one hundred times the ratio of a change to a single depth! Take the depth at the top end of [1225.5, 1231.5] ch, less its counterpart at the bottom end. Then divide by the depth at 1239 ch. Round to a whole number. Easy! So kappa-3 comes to -36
